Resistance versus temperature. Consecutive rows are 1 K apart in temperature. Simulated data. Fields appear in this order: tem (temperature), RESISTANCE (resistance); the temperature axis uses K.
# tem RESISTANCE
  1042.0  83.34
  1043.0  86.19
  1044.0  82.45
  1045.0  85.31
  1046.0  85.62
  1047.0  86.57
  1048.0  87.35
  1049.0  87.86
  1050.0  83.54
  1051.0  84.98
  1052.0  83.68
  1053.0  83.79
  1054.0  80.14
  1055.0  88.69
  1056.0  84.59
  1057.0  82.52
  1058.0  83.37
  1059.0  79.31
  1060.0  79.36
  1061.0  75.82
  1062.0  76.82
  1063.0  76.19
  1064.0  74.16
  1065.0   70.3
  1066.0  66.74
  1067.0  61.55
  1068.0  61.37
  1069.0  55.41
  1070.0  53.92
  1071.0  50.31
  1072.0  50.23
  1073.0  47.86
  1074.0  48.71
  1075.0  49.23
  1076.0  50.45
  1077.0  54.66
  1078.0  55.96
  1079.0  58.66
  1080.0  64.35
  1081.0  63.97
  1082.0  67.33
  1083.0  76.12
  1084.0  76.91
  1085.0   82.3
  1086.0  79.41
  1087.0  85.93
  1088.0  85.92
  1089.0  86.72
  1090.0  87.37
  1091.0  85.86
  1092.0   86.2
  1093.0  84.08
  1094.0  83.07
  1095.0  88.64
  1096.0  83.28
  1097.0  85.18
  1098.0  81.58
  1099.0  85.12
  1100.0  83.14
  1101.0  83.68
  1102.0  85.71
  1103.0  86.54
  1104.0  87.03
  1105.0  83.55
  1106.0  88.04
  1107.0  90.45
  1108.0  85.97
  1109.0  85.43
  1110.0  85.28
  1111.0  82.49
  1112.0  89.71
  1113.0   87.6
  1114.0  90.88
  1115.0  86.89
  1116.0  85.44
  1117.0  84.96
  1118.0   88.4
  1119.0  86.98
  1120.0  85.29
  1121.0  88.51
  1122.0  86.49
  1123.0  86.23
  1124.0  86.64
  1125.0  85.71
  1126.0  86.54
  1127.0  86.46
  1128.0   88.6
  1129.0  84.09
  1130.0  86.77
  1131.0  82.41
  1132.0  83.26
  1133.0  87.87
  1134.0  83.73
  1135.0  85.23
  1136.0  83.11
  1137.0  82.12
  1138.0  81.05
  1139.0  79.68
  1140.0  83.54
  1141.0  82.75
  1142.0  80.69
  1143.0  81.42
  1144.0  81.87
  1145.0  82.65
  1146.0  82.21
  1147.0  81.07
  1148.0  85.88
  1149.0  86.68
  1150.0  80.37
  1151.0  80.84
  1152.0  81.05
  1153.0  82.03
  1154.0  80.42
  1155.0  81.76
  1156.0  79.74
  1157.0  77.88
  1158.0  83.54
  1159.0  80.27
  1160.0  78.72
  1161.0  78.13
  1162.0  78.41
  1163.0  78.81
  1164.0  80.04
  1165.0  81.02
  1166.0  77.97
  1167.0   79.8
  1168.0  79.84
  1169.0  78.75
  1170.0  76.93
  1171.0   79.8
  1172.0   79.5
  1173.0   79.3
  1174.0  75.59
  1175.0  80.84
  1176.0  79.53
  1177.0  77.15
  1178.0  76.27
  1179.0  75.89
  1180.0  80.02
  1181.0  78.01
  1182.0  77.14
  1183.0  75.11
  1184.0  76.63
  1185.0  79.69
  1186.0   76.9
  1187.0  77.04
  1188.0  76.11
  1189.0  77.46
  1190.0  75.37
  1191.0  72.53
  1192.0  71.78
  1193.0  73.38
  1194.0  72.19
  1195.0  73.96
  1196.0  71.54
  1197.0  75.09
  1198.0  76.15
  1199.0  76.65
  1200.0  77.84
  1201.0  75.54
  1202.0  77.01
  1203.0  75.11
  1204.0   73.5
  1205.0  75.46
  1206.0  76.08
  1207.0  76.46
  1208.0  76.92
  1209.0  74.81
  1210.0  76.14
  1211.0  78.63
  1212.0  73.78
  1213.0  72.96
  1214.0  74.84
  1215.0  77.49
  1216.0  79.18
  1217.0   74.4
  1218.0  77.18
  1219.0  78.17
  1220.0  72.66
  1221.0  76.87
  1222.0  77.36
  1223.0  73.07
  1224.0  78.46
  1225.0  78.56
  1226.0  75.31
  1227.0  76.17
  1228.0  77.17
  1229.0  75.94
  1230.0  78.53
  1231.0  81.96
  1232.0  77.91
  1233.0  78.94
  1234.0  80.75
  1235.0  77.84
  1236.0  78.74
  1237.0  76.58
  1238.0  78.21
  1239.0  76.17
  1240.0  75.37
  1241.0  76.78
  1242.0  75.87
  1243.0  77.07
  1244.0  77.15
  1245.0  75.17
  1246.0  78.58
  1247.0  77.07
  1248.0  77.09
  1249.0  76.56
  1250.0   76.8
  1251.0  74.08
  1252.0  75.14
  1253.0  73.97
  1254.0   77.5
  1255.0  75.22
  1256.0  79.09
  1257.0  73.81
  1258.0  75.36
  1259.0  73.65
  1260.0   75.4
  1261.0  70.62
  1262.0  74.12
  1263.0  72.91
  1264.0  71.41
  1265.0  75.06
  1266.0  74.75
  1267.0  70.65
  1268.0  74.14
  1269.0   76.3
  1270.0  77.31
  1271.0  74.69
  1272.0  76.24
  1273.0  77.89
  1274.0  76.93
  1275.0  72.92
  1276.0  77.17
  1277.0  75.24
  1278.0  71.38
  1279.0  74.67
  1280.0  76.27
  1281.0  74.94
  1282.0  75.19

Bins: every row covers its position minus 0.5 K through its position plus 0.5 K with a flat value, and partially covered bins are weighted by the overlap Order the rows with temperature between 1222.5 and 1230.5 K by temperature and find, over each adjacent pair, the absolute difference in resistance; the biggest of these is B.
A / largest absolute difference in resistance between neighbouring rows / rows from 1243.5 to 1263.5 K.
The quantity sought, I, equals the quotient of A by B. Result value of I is 0.98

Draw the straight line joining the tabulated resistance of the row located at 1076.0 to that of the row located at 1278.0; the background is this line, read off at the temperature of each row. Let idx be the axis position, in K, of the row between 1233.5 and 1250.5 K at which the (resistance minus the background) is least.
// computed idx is 1245.0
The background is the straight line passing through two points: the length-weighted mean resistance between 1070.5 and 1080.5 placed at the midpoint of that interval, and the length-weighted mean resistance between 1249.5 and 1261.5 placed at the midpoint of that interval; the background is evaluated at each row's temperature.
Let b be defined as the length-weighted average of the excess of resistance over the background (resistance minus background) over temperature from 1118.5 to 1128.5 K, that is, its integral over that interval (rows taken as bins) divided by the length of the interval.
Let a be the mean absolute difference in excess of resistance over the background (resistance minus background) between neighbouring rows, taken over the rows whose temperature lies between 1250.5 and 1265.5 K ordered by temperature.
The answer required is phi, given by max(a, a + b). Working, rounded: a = 2.6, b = 28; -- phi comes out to 30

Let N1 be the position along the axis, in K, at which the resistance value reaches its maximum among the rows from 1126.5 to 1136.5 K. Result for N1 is 1128.0 K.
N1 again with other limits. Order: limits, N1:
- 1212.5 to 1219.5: 1216.0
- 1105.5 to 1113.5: 1107.0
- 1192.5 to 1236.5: 1231.0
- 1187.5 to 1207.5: 1200.0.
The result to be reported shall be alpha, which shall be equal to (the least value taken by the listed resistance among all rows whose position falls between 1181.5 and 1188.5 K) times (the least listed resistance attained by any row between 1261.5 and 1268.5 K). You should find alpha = 5307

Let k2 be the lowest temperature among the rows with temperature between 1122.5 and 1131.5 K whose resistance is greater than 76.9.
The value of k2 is 1123.0 K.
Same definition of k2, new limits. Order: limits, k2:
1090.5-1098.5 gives 1091.0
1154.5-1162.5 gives 1155.0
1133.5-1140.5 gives 1134.0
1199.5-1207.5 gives 1200.0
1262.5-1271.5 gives 1270.0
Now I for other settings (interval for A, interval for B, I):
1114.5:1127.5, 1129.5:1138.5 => 0.75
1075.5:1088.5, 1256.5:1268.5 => 1.84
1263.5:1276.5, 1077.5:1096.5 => 0.48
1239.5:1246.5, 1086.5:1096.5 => 0.61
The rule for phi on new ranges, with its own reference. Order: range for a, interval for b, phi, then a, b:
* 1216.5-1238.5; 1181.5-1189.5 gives 13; 2.4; 11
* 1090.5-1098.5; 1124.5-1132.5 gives 29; 2.9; 26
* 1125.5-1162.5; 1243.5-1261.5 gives 3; 2.0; 1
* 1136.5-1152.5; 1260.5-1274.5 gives 2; 1.7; -2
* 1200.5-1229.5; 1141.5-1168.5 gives 20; 2.1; 18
